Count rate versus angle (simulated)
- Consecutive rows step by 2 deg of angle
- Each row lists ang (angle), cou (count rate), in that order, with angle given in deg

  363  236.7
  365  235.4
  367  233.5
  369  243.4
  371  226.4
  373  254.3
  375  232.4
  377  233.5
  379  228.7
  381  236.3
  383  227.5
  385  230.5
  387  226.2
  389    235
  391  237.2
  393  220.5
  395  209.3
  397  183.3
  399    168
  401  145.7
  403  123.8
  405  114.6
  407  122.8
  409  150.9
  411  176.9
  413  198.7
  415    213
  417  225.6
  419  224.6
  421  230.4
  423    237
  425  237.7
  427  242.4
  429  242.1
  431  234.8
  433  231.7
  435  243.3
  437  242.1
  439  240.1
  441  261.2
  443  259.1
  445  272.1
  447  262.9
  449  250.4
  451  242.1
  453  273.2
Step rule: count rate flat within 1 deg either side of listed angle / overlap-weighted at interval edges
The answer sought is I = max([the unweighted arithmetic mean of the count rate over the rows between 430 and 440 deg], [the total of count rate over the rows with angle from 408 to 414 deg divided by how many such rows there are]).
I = 238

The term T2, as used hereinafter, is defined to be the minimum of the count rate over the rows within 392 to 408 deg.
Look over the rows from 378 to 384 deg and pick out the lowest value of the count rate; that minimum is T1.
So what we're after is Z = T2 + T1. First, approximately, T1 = 227.5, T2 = 114.6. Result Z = 342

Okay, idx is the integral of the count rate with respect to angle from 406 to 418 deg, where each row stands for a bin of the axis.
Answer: 2176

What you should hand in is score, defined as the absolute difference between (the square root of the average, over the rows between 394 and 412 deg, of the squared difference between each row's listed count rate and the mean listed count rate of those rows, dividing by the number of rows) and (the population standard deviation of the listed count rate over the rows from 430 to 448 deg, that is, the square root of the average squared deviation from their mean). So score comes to 17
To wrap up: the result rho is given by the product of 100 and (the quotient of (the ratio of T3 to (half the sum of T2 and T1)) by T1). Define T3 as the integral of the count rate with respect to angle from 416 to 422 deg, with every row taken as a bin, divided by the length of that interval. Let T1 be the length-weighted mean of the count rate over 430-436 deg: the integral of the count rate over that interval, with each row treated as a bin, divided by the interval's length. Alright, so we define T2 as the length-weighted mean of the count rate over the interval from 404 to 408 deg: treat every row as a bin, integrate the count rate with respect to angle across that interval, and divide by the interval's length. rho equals 0.54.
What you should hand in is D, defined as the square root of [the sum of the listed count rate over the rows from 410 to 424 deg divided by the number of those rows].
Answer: 14.7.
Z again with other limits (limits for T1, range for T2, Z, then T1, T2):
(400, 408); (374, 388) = 341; 114.6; 226.2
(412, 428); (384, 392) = 425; 198.7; 226.2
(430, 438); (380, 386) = 459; 231.7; 227.5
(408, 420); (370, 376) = 377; 150.9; 226.4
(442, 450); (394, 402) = 396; 250.4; 145.7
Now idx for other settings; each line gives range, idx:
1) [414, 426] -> 2737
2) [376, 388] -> 2765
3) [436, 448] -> 3075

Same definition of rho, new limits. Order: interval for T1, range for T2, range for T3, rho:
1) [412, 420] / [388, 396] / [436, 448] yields 0.54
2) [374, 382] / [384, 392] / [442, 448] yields 0.49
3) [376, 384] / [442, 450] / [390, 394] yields 0.40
